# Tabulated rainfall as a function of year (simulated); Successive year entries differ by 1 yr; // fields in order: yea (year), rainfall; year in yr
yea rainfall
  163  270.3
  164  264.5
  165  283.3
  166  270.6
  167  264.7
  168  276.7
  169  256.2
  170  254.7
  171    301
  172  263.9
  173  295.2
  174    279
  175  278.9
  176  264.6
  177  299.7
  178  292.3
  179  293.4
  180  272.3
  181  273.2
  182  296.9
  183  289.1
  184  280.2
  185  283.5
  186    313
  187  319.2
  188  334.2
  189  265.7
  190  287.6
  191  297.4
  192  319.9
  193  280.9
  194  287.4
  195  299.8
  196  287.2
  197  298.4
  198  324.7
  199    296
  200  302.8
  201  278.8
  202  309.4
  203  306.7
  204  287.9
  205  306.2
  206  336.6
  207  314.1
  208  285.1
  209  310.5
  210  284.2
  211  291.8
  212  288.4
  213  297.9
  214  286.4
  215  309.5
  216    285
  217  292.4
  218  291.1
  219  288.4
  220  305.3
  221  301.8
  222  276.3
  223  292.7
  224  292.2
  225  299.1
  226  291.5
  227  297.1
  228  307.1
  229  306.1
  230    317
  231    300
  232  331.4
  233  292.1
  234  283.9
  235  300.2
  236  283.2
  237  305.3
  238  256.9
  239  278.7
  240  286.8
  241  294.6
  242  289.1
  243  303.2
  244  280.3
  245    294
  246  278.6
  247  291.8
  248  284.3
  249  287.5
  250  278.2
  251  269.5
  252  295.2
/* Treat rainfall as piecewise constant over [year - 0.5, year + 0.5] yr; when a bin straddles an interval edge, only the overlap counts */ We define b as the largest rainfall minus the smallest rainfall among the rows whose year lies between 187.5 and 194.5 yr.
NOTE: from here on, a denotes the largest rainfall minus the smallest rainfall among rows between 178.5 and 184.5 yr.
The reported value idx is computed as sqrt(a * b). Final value 41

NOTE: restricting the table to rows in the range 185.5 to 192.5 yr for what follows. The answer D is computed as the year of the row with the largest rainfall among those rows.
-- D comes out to 188 yr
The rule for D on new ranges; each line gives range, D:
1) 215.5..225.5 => 220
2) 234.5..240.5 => 237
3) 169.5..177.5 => 171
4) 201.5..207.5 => 206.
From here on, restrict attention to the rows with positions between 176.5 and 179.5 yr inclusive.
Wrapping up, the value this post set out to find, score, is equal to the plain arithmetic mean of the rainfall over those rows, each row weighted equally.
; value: 295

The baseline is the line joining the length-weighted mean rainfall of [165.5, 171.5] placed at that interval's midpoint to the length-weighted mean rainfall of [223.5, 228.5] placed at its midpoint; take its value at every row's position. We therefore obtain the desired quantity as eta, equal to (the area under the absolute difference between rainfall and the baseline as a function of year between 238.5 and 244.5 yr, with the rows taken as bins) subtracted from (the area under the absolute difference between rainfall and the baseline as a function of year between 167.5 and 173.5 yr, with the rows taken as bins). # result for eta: 3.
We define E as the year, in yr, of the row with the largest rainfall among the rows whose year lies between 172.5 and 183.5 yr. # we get 177 yr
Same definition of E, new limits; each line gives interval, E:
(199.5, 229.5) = 206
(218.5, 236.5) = 232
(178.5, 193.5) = 188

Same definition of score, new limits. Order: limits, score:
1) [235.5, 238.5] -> 282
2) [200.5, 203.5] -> 298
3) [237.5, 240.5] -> 274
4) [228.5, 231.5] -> 308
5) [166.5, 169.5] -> 266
